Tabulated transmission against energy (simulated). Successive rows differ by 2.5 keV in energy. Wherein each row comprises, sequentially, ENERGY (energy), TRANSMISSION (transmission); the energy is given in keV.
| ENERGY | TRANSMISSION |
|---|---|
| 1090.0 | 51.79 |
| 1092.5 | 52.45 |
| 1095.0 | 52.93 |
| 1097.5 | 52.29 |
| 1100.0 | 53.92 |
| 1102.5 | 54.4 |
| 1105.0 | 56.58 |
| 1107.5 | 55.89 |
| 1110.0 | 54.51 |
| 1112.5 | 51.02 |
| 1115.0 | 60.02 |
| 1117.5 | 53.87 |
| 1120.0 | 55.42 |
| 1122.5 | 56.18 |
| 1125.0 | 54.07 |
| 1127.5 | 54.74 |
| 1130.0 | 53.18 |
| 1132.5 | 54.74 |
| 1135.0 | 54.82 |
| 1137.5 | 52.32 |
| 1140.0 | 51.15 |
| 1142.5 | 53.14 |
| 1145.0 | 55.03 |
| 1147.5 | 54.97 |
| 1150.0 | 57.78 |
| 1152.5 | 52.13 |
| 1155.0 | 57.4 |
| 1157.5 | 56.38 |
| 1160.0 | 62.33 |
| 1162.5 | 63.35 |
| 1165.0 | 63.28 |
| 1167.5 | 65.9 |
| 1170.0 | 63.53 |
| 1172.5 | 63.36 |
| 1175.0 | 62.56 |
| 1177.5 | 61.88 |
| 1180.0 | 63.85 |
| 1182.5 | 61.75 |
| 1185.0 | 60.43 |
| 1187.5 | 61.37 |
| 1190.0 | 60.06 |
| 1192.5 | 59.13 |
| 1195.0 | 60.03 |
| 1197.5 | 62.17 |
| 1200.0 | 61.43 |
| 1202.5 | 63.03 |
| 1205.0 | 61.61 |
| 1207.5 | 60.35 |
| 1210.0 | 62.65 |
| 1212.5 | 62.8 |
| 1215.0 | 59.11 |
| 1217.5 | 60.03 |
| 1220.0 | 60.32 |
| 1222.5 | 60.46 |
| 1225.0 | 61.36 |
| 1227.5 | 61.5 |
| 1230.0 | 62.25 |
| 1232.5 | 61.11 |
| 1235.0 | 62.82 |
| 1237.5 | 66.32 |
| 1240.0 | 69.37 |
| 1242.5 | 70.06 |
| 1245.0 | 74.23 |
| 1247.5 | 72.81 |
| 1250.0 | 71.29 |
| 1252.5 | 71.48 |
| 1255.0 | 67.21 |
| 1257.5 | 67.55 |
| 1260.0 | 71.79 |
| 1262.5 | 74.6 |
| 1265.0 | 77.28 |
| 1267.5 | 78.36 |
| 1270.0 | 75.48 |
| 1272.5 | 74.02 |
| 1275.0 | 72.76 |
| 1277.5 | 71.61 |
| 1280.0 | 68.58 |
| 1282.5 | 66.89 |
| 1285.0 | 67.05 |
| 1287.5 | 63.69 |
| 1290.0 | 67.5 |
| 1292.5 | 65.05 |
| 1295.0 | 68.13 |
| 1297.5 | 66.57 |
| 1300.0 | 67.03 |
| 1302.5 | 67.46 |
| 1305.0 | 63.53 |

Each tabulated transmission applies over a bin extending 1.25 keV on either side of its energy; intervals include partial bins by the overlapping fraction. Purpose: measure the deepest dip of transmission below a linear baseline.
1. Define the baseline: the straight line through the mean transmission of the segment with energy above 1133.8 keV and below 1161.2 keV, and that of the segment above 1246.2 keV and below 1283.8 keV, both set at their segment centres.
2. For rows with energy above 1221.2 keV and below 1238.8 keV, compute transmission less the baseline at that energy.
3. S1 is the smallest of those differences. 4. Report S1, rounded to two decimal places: -6.33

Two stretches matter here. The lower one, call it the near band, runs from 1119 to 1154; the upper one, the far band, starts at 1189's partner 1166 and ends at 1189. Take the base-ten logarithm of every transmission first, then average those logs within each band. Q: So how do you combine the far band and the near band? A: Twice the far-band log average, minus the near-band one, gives 1.86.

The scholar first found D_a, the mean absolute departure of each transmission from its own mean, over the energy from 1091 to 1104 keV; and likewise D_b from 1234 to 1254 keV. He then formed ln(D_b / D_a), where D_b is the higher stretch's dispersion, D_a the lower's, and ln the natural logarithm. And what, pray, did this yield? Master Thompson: 1.3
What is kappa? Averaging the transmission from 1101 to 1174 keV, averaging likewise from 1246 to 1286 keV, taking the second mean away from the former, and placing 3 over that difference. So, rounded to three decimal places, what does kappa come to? -0.197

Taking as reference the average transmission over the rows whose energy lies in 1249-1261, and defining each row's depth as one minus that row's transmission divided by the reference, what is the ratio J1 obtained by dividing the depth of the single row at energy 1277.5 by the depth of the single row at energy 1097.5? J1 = -0.1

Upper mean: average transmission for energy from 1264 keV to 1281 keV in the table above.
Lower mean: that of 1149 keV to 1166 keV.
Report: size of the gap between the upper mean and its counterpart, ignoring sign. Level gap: 15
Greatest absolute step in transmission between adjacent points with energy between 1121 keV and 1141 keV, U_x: 2.5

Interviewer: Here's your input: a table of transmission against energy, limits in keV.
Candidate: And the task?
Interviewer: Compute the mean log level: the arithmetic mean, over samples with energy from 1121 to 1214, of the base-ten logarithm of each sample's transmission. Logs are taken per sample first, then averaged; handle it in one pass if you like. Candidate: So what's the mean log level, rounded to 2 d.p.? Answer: 1.77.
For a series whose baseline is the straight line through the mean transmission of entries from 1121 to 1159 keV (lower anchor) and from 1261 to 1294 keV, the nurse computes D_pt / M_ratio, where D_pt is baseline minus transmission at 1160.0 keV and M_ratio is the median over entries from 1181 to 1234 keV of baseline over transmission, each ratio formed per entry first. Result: -5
